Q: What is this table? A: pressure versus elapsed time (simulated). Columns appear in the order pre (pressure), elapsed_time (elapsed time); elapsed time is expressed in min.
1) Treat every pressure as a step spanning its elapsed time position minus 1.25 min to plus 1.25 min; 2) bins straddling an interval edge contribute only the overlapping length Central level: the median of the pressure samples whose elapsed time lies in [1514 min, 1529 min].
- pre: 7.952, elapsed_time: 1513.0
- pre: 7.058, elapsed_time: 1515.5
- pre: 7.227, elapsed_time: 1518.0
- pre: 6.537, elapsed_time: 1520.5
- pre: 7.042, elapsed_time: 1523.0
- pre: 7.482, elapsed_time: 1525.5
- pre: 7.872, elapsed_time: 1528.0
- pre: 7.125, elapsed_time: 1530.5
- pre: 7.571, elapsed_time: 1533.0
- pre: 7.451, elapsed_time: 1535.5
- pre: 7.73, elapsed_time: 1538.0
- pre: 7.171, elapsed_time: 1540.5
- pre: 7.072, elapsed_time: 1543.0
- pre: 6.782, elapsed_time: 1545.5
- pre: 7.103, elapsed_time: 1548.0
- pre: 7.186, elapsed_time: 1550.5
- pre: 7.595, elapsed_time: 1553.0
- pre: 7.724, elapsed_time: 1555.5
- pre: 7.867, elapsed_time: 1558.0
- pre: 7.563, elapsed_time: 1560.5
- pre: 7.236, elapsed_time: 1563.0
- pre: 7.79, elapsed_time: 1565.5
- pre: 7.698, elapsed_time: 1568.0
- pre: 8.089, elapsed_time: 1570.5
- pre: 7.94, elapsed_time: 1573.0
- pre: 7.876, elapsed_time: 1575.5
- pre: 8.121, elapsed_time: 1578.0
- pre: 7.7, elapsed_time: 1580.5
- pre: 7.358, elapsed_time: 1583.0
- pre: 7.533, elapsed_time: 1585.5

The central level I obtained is 7.14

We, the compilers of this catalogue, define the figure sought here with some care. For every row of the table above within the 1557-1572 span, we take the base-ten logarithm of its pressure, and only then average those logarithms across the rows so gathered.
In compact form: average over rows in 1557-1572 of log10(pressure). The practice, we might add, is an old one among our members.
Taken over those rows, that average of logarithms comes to 0.887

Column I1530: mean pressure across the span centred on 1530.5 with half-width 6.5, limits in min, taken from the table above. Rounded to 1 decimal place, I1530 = 7.5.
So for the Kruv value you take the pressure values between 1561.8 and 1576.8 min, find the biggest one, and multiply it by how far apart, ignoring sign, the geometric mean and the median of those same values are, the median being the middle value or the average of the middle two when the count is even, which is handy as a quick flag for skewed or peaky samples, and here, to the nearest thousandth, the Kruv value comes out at 0.536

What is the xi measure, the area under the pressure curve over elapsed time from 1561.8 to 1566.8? 37.6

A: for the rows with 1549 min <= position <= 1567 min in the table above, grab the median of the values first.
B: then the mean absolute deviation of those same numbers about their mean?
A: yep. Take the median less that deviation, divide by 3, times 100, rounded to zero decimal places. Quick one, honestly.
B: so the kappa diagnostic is 246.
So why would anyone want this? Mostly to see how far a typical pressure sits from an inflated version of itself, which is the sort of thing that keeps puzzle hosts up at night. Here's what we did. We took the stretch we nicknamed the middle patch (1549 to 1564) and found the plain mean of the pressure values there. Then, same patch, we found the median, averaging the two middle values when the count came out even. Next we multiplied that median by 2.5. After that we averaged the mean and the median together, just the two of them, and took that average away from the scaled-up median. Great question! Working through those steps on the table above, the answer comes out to 11.39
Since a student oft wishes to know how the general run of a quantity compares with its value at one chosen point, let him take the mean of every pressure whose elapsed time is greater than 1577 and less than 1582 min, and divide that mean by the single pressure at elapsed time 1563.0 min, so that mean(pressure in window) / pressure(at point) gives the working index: 1.09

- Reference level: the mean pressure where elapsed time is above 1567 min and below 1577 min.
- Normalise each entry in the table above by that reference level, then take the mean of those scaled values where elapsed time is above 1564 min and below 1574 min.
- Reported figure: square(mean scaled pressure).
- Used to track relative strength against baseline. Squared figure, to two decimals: 0.99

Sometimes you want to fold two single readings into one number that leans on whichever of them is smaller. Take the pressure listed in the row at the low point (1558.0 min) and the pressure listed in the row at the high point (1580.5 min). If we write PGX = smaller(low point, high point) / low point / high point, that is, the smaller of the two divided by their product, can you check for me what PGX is 0.127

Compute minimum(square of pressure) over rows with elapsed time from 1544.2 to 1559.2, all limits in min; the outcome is 46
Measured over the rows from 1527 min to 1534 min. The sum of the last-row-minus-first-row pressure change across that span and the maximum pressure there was 7.6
